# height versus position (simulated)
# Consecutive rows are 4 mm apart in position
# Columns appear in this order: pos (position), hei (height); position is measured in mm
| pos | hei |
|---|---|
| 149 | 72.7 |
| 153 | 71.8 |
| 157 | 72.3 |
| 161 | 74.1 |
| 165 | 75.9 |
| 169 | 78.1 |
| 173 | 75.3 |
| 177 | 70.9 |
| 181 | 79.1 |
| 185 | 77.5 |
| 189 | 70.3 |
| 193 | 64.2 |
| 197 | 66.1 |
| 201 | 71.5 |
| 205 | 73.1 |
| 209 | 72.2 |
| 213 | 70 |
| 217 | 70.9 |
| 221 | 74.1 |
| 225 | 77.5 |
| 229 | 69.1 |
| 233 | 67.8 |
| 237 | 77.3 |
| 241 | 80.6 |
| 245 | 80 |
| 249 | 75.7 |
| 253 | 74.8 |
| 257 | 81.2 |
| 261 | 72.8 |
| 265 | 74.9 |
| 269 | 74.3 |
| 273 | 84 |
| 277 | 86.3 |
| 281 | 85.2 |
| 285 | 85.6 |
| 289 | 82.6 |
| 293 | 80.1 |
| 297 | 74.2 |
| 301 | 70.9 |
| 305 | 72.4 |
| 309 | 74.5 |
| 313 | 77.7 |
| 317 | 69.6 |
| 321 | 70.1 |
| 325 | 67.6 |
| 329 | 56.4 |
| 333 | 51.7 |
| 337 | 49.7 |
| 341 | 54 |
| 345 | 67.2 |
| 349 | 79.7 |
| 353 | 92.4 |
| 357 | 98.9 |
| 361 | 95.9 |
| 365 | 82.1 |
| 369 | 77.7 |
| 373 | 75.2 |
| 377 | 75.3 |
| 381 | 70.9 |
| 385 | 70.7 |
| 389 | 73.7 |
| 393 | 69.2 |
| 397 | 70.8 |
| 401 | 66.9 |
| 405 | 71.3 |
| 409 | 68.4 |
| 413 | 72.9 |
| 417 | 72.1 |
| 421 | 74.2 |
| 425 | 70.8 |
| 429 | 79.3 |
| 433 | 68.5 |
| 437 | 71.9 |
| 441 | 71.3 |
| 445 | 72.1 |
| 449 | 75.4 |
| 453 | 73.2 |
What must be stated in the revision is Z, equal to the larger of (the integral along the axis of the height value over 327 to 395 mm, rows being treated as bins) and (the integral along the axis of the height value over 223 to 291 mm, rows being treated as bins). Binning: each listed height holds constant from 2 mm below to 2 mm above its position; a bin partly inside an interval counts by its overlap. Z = 5319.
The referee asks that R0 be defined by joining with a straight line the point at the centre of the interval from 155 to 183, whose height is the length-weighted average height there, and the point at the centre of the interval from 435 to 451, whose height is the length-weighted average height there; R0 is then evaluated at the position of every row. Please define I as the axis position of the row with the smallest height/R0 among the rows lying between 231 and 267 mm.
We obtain 233 mm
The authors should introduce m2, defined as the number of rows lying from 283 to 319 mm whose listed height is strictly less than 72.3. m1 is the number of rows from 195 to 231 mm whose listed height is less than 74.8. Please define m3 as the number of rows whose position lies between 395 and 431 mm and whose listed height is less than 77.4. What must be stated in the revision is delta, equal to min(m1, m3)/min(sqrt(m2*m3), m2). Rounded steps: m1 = 8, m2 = 2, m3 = 8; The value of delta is 4.0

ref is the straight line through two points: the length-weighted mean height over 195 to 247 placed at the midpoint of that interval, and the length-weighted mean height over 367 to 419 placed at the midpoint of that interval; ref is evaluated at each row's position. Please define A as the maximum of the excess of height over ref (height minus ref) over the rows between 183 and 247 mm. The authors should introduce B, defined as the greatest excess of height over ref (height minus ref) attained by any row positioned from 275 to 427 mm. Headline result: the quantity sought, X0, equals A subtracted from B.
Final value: 19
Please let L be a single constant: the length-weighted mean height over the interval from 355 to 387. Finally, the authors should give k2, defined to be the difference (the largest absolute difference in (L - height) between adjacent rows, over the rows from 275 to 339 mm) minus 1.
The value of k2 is 10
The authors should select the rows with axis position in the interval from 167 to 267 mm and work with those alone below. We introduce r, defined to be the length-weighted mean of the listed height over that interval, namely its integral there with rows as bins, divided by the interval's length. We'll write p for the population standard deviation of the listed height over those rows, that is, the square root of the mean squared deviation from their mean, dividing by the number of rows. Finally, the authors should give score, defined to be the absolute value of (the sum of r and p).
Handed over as 78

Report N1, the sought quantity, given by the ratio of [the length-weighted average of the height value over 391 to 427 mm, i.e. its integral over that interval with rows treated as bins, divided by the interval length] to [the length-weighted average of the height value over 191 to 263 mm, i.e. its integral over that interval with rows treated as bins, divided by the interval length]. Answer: 0.97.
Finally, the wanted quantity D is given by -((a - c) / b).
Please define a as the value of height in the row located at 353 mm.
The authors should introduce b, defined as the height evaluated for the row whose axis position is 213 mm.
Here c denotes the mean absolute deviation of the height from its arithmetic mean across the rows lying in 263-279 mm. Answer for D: -1.24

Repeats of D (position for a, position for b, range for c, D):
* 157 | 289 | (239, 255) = -0.84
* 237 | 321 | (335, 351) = -0.95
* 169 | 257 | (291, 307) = -0.93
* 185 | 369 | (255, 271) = -0.96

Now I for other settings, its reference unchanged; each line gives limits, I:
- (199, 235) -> 233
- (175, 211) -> 193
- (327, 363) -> 337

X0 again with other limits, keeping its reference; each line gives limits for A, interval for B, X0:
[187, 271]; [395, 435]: -1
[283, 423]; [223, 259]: -18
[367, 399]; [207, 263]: 3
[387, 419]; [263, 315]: 12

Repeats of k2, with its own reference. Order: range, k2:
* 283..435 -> 13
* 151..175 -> 2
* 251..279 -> 9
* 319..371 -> 13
